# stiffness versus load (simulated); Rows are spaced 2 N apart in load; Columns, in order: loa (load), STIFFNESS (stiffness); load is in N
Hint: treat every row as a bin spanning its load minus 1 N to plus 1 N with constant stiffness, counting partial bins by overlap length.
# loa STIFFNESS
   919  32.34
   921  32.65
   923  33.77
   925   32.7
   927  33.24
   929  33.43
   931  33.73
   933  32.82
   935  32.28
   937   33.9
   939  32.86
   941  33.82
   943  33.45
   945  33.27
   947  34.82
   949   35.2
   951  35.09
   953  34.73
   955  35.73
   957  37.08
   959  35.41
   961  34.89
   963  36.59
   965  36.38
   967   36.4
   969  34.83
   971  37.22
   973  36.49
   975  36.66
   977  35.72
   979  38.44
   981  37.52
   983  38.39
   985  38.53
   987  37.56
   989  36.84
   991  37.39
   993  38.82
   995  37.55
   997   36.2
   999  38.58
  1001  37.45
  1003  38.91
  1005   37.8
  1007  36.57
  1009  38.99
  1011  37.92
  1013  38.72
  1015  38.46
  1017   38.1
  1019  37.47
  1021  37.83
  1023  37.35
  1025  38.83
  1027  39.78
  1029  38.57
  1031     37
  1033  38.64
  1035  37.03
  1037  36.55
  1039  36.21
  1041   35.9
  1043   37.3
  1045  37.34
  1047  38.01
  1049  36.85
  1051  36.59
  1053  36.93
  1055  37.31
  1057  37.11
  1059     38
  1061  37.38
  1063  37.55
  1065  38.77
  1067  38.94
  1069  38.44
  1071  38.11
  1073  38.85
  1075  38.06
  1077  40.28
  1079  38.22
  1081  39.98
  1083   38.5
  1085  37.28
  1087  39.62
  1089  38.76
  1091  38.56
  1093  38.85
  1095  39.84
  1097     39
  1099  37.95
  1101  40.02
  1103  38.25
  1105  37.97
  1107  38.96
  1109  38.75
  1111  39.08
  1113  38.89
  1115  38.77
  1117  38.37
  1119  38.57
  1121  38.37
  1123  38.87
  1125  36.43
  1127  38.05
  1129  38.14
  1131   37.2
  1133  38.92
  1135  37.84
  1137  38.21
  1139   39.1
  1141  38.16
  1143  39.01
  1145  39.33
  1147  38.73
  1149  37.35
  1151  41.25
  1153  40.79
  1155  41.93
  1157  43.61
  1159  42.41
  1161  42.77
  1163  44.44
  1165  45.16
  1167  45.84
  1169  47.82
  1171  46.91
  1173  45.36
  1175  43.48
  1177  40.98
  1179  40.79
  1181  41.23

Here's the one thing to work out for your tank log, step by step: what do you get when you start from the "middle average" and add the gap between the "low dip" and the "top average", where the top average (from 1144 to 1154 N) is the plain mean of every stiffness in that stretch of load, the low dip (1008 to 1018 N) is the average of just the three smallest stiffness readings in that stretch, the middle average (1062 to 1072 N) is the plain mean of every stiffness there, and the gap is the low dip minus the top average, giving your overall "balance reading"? 37.0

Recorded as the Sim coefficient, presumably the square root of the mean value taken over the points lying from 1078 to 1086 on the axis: 6.2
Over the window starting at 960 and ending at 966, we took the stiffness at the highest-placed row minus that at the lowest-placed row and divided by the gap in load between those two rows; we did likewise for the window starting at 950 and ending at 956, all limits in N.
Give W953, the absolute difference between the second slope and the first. 0.21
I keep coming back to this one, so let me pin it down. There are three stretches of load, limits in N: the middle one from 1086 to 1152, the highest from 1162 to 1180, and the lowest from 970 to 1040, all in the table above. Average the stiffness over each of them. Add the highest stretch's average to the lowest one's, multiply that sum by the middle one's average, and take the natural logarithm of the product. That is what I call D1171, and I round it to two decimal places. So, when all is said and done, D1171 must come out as 8.06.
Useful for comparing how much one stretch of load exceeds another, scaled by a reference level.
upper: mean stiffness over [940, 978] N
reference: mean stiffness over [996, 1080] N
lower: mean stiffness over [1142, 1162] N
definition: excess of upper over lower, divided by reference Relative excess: -0.139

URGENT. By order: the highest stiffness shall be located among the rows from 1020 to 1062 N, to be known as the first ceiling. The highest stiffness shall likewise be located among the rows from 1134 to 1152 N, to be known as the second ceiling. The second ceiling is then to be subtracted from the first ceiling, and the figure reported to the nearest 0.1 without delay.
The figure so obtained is -1.5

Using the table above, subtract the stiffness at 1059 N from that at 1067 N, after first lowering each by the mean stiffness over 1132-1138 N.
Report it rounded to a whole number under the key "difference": 1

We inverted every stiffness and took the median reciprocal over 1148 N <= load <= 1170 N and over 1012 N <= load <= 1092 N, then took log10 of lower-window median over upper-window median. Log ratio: 0.05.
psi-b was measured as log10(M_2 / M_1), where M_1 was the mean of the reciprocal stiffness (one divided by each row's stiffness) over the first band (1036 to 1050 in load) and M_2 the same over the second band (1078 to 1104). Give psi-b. -0.022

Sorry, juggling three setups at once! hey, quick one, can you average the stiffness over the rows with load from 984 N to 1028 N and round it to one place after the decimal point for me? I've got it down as 38.0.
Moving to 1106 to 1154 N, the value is 38.6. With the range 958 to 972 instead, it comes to 36.0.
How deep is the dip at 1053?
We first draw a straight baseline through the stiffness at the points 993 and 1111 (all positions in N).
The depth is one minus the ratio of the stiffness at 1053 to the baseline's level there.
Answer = 0.052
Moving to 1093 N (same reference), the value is 0.005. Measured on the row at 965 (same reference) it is 0.061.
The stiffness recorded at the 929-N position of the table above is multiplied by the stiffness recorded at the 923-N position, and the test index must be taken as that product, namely 1129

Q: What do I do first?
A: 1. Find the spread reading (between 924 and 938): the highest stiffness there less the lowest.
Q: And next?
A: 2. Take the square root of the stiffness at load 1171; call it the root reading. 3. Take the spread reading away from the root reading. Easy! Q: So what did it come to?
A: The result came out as 5.2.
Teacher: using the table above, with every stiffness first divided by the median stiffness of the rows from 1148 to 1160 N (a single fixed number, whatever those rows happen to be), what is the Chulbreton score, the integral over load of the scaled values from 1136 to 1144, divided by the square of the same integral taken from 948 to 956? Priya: 0.162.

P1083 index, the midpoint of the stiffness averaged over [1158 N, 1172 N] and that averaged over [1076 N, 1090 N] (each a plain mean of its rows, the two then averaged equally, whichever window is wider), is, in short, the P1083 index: 42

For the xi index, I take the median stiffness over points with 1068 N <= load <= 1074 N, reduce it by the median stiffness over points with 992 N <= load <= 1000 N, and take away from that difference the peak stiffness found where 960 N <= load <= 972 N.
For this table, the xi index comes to -37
